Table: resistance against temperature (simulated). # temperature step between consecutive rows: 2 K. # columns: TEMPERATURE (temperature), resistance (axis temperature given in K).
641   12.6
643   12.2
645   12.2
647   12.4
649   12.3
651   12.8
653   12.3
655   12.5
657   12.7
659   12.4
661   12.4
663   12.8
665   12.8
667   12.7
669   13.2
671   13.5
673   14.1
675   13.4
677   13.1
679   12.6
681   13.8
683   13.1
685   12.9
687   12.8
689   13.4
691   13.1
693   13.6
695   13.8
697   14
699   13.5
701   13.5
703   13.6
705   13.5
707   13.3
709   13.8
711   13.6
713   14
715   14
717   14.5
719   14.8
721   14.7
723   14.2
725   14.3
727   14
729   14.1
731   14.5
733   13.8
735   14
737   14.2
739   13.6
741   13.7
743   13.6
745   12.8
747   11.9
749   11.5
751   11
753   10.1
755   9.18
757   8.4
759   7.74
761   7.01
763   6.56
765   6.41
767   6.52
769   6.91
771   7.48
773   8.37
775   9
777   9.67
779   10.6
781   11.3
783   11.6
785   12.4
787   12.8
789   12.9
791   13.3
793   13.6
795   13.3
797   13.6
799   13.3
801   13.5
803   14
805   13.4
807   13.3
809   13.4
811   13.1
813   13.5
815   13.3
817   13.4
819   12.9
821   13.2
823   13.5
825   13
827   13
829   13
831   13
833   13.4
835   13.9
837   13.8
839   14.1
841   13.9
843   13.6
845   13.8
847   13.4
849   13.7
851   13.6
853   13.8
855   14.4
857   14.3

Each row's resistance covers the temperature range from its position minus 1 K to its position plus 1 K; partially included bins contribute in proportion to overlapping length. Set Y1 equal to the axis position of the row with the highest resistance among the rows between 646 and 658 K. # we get 651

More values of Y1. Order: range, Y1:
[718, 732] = 719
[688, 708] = 697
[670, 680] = 673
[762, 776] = 775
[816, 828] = 823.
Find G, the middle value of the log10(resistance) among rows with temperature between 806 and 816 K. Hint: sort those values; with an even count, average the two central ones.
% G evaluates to 1.12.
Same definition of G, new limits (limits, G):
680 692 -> 1.12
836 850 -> 1.14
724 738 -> 1.15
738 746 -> 1.13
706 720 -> 1.15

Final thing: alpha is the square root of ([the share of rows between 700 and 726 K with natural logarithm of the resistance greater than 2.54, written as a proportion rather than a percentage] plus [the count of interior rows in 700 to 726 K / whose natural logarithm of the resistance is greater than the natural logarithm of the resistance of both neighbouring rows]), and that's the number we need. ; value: 2.00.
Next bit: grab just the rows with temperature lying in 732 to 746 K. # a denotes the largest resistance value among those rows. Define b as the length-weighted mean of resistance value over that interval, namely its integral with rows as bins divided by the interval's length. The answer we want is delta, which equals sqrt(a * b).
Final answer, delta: 13.9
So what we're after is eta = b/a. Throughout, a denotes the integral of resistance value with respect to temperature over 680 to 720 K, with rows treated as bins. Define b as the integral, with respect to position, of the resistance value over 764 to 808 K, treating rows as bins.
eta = 0.9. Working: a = 545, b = 495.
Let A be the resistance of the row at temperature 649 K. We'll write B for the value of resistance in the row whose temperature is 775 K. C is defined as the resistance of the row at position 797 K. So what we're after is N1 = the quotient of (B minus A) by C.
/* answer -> -0.24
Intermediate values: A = 12.3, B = 9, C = 13.6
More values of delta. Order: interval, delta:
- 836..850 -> 13.9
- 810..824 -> 13.4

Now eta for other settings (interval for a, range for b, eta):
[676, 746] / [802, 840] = 0.5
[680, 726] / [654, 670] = 0.3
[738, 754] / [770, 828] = 3.7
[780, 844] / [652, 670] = 0.3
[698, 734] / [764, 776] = 0.2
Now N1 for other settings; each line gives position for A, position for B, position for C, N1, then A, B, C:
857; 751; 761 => -0.47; 14.3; 11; 7.01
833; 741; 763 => 0.05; 13.4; 13.7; 6.56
